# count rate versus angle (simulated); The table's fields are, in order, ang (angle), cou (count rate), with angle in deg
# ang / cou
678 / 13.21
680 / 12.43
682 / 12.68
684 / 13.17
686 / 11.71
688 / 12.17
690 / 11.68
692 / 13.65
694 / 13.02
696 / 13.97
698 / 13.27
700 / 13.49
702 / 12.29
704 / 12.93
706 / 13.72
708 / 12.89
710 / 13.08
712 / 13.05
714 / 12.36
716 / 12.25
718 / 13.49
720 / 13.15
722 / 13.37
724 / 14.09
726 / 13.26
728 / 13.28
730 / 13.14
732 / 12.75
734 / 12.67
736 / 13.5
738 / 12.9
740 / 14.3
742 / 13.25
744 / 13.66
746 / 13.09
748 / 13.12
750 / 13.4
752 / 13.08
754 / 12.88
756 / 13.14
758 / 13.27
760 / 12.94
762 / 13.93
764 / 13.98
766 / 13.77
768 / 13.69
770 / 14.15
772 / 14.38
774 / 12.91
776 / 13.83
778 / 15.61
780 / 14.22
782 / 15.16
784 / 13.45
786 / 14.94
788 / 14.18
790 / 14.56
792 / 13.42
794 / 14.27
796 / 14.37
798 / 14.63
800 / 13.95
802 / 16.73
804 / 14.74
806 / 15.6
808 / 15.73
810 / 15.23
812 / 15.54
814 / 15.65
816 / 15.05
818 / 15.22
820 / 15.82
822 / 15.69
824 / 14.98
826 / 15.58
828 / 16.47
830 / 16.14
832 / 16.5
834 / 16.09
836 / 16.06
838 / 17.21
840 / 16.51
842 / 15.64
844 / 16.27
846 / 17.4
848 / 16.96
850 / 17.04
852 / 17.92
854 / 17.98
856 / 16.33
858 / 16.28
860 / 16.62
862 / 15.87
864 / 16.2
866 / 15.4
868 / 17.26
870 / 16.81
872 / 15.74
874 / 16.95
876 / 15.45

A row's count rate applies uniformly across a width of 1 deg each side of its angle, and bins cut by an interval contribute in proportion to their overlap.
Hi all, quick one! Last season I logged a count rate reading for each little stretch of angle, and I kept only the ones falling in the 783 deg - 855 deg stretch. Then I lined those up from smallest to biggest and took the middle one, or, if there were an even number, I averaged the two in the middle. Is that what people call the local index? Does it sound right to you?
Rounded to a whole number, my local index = 16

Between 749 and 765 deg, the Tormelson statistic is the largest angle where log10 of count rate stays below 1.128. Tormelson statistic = 760 deg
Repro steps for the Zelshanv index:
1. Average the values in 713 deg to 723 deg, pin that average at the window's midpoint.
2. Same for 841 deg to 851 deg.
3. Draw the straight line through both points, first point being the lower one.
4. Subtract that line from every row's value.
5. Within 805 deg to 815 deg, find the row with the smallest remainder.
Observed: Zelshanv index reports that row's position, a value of 810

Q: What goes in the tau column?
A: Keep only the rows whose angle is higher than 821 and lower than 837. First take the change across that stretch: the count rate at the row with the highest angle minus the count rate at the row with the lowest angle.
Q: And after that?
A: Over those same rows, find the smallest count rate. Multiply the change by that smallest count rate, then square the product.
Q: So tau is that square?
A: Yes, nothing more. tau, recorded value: 31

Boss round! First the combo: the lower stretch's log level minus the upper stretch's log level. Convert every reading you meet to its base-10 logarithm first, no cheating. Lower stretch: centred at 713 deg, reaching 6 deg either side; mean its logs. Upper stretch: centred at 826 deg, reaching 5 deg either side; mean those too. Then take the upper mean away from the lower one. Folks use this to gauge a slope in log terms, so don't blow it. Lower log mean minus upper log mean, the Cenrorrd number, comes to -0.09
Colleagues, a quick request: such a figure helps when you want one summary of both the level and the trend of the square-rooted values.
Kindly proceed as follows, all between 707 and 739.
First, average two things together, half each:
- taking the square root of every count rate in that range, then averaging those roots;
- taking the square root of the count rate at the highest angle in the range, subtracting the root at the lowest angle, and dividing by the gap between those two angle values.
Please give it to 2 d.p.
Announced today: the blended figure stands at 1.81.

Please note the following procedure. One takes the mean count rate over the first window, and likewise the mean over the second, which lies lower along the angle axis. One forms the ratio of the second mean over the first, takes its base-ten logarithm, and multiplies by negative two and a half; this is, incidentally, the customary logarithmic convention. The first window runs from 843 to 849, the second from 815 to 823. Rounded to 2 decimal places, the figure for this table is 0.10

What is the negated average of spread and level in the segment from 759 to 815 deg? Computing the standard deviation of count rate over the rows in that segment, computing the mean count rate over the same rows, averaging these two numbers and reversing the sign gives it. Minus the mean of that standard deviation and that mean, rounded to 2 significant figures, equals -7.7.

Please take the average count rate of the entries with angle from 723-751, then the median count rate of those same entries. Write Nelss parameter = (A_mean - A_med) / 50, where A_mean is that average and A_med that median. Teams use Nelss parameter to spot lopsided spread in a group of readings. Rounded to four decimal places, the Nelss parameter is 0.0012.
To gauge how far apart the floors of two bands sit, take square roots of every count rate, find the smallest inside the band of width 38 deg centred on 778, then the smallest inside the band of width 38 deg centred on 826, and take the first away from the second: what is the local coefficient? 0.28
